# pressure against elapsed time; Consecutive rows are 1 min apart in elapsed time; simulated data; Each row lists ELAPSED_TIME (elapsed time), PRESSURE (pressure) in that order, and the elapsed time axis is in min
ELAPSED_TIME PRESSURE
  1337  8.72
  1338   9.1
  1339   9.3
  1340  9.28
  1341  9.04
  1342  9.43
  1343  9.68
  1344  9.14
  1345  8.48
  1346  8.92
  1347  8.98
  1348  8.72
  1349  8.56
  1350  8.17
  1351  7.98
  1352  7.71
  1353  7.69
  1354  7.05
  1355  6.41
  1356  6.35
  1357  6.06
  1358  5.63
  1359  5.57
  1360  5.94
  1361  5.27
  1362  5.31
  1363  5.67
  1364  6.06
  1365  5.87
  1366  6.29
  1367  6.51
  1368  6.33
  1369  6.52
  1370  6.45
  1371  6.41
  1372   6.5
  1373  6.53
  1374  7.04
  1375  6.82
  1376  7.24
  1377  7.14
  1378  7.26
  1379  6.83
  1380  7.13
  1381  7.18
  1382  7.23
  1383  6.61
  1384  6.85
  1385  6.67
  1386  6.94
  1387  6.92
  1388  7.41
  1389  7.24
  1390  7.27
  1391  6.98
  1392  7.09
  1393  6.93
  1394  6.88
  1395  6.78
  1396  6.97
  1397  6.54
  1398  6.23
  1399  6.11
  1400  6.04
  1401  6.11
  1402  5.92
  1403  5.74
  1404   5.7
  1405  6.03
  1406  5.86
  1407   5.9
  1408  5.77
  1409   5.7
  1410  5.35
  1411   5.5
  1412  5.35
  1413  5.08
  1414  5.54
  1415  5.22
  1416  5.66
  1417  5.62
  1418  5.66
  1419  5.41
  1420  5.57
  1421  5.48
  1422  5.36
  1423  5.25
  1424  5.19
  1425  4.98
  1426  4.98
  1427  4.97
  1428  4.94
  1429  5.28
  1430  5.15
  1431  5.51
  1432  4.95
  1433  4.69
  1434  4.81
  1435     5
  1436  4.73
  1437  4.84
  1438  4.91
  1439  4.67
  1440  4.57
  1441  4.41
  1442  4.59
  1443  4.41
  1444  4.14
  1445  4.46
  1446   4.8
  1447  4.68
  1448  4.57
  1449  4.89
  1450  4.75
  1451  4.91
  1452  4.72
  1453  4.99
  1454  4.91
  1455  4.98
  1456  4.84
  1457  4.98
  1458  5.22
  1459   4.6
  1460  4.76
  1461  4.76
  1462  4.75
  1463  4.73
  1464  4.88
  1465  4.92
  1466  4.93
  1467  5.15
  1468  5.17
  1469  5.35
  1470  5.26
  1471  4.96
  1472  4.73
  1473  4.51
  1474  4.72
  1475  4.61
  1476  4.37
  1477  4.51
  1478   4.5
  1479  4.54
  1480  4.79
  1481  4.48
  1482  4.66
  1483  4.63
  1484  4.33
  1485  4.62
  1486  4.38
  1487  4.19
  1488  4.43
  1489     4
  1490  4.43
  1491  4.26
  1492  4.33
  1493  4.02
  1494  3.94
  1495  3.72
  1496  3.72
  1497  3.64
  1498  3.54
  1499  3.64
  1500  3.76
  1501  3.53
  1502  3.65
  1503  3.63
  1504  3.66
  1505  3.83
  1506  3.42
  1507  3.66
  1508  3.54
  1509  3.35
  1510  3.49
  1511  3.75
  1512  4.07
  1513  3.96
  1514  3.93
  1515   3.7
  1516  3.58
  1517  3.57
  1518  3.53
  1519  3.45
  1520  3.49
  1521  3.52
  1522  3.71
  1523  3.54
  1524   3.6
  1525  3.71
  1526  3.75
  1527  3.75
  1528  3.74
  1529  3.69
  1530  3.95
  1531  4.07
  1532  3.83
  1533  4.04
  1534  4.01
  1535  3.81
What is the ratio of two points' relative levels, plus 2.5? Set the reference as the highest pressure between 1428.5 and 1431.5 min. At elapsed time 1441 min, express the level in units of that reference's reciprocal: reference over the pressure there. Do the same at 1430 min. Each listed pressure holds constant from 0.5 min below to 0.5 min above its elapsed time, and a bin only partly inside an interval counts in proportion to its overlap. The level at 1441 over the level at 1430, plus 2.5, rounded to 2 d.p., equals 3.67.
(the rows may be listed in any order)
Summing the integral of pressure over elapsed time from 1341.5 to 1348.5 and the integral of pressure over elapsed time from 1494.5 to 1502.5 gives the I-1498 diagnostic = 93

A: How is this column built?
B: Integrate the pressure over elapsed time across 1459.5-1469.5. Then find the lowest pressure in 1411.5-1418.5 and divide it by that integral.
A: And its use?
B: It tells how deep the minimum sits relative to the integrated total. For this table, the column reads 0.10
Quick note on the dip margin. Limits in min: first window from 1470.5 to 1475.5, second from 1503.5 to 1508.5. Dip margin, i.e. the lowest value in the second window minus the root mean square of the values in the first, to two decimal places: -1.29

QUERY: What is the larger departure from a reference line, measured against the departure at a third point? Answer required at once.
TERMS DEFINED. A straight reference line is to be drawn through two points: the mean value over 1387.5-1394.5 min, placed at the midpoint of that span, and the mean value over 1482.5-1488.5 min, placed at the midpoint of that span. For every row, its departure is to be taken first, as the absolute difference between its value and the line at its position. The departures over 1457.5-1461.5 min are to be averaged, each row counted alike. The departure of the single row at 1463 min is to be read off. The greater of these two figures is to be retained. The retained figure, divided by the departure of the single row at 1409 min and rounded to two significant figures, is 0.38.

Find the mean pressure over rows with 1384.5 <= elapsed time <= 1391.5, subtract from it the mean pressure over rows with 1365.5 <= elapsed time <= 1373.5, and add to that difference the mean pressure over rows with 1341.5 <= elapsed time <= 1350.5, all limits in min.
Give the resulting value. 9.5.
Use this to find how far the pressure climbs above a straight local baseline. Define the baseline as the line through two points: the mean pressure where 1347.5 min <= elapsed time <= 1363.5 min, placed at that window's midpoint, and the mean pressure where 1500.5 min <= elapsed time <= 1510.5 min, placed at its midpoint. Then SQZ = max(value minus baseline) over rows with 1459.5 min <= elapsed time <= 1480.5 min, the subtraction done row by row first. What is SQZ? 1.0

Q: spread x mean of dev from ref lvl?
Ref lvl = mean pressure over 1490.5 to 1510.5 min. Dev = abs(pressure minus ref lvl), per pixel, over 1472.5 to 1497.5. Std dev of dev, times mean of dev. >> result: 0.19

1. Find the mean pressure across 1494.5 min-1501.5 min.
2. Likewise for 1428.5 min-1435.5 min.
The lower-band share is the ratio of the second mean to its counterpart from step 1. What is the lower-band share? 1.39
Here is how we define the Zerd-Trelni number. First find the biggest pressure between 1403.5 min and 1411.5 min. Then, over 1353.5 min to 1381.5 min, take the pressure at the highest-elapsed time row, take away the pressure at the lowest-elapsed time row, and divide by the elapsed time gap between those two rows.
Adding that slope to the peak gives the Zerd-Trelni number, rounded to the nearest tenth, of 6.0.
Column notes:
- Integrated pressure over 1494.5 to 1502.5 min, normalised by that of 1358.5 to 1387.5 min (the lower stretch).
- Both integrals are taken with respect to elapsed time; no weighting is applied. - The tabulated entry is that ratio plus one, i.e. 1.15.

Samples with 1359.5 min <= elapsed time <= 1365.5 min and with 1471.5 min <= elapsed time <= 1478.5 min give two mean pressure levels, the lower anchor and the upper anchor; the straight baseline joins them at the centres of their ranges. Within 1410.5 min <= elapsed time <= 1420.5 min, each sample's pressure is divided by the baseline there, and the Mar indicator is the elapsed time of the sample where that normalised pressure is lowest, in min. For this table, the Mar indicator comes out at 1413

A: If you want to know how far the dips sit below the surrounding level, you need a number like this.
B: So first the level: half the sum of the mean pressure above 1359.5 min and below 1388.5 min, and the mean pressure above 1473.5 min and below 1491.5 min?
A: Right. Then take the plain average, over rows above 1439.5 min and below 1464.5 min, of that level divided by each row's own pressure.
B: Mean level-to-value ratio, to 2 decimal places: 1.17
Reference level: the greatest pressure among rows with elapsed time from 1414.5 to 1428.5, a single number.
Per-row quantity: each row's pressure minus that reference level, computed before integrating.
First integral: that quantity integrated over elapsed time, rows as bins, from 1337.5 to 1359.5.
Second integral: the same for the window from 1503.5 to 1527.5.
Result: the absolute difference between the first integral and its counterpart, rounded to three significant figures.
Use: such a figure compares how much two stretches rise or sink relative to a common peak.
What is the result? 101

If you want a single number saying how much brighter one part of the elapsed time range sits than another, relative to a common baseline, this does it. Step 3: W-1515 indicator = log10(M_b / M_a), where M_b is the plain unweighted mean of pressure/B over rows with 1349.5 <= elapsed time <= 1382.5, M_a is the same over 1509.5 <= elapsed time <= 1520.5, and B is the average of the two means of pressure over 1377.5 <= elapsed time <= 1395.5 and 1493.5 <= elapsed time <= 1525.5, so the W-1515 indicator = 0.25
